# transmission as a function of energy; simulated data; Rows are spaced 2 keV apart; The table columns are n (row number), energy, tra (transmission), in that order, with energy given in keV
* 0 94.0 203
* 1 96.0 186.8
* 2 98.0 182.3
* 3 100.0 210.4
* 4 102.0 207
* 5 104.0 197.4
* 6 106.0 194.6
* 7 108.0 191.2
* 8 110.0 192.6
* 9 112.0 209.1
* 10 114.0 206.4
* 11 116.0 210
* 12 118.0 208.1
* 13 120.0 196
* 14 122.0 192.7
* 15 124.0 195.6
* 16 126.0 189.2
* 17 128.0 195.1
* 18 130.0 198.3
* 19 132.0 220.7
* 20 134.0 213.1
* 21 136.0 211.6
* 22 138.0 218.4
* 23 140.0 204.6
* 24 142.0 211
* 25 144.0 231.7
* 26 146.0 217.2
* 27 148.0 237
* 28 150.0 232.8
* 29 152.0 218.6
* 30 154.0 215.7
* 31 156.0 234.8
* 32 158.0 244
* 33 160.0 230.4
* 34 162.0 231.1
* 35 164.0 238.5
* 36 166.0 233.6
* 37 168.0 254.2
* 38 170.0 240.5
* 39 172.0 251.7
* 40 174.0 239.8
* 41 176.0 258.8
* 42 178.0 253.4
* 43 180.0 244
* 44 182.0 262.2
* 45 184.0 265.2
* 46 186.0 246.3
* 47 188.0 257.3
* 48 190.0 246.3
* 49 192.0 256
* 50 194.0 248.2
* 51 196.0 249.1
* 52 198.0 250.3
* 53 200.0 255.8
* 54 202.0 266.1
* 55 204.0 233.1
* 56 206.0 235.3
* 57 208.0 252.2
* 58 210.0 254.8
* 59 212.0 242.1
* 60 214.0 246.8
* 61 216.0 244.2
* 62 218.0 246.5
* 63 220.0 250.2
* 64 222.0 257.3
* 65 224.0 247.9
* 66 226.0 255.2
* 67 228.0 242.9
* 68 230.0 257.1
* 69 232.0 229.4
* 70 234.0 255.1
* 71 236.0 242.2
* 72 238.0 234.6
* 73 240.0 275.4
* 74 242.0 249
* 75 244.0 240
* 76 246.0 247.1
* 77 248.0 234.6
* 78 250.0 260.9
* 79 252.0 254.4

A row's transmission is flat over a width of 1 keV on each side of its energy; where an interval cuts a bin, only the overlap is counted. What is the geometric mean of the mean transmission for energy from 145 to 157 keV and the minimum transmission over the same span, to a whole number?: 221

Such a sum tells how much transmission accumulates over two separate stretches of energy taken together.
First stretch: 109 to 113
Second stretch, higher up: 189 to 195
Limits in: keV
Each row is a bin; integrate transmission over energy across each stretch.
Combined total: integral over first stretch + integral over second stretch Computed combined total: 2304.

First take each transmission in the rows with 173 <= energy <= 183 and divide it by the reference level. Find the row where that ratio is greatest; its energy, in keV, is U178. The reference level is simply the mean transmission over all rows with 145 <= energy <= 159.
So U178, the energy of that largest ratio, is 182.0 keV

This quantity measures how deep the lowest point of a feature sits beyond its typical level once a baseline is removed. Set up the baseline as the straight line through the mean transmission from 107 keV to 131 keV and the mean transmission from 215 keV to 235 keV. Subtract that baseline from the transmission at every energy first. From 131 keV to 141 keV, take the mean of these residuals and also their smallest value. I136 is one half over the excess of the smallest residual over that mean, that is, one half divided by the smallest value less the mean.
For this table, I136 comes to -0.046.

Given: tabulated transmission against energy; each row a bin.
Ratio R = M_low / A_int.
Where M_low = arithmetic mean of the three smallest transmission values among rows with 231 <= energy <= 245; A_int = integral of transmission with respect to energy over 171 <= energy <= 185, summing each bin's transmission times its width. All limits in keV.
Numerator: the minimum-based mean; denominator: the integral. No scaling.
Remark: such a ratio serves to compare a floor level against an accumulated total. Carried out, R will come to 0.066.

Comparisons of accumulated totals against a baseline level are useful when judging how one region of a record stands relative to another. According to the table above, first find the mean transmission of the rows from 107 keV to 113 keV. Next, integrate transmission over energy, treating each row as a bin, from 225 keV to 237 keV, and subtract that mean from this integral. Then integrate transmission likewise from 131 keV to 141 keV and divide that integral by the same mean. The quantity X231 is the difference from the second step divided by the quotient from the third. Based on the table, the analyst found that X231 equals 256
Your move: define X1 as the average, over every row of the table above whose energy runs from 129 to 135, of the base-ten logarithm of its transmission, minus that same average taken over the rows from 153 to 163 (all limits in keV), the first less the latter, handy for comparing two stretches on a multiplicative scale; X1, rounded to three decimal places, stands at -0.040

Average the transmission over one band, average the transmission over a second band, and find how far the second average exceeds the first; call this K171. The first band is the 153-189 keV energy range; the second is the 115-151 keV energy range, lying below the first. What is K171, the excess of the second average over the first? -34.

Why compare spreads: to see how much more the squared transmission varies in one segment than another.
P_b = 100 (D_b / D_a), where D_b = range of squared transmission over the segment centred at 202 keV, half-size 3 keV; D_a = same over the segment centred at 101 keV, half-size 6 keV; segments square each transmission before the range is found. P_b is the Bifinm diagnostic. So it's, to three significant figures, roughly 149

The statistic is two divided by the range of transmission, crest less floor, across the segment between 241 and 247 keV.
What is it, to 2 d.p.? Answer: 0.22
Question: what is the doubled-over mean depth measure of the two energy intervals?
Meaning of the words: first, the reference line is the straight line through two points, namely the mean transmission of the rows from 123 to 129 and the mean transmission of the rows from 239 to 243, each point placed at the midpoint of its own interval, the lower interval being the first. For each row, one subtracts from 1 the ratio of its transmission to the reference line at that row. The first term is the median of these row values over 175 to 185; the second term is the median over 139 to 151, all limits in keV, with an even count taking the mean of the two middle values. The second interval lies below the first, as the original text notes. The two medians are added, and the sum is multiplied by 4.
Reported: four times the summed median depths -1.0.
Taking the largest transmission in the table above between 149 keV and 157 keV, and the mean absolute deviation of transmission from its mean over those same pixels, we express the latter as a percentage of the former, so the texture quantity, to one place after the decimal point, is 3.5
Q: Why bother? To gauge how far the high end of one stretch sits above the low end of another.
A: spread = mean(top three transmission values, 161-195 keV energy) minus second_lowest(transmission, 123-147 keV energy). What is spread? 67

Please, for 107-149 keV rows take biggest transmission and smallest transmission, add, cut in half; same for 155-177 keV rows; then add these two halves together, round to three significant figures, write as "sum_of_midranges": 458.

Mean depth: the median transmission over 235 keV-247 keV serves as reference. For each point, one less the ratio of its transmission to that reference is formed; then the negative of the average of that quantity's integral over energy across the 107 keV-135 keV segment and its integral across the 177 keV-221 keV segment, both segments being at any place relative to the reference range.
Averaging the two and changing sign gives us -2.0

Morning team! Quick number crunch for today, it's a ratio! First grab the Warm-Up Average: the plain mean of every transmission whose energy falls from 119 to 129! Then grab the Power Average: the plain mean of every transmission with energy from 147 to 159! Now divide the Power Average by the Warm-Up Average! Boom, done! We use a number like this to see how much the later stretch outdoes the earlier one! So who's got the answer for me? 1.19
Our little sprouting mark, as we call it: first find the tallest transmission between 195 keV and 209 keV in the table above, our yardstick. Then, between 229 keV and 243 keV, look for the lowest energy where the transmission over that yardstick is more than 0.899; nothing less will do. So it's 230.0 keV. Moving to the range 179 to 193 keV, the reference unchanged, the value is 180.0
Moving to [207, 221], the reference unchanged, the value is 208.0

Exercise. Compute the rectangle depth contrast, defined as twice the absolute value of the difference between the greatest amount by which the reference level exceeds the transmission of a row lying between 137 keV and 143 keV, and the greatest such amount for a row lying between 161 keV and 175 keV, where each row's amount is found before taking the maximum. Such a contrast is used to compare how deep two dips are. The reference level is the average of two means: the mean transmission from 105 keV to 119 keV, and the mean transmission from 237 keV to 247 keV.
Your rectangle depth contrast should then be 53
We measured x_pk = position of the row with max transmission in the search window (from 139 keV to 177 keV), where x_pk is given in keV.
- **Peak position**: 176.0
